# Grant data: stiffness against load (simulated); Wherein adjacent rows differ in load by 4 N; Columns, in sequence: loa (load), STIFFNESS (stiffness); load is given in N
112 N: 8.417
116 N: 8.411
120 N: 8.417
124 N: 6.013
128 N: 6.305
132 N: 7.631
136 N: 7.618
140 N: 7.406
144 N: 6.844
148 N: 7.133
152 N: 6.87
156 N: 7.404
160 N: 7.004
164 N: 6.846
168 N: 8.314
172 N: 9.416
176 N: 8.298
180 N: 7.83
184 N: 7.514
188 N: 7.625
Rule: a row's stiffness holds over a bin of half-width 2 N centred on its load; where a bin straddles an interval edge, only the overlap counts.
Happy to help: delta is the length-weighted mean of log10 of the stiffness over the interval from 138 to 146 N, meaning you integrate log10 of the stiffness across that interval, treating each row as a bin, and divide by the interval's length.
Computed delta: 0.852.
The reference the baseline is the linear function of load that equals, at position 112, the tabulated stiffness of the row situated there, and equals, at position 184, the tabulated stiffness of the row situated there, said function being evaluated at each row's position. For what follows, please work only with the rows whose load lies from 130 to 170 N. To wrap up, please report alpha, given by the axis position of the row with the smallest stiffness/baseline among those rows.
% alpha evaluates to 144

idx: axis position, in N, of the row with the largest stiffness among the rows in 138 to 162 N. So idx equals 140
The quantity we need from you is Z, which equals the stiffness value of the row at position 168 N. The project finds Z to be 8.314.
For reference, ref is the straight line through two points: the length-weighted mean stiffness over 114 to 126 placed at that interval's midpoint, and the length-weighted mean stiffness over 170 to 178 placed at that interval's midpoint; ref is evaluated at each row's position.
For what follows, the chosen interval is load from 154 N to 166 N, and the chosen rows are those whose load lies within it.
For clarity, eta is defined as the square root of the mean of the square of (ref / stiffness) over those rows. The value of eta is 1.21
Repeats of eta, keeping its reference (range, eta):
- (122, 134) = 1.19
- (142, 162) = 1.19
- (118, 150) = 1.12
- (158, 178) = 1.11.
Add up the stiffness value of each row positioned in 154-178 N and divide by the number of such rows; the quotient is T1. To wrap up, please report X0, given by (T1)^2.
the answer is 62.1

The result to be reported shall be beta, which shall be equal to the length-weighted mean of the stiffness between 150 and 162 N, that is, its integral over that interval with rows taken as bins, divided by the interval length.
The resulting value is 7.1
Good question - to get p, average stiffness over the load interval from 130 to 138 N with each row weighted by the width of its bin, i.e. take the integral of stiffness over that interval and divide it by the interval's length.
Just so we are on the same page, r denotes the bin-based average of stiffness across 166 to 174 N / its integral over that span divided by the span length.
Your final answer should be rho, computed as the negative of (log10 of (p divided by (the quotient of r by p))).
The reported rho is -0.82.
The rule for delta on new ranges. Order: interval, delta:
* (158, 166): 0.840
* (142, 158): 0.849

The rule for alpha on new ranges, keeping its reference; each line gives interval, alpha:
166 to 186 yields 184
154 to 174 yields 164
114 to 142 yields 124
